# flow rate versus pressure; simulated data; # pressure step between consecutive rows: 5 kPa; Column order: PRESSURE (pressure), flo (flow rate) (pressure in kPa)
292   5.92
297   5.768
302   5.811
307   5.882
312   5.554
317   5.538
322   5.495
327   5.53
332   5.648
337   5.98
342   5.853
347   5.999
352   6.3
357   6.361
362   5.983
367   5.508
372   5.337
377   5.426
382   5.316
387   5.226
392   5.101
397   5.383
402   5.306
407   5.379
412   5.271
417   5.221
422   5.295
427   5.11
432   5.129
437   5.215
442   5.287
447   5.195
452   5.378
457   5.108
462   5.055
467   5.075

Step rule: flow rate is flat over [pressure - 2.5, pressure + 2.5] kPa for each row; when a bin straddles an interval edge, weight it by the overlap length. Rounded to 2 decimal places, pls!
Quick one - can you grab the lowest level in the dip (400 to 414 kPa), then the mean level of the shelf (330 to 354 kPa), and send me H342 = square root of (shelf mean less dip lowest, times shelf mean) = 2.02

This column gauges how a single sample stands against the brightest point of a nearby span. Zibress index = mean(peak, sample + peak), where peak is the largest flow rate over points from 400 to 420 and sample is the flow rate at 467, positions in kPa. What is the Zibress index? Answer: 7.9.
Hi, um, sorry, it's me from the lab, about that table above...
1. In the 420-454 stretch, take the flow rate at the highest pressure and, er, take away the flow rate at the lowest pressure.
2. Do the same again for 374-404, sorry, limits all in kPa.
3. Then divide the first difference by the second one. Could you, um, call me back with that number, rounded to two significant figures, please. -0.69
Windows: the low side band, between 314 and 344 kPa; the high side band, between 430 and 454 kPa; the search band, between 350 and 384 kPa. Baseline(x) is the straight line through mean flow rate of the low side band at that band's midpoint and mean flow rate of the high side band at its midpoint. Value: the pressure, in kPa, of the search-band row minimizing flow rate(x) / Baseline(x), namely 372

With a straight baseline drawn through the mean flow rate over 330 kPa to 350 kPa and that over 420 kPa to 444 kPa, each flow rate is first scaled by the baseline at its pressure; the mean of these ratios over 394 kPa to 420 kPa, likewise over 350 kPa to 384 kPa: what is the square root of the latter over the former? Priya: 1.01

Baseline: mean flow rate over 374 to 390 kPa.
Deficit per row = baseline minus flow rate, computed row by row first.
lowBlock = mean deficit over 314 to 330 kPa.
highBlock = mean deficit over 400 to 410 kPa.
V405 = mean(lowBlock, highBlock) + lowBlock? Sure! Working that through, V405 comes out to -0.3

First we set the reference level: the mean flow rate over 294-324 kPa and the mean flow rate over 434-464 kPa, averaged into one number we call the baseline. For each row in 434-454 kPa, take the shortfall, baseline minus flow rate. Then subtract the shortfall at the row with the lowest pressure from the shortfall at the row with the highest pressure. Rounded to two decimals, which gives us -0.16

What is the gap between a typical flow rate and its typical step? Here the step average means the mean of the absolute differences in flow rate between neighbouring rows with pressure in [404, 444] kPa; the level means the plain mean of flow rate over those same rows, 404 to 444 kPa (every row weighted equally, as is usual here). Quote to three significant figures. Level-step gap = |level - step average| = 5.15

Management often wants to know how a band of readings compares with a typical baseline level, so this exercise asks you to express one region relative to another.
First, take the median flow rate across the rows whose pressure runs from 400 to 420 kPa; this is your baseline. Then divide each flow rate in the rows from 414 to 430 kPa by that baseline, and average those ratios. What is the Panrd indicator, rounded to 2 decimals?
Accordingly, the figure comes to 0.98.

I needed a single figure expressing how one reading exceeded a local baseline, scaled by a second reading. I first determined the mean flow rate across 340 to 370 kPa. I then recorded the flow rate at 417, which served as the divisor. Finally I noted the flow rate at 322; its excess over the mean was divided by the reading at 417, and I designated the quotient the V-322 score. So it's -0.10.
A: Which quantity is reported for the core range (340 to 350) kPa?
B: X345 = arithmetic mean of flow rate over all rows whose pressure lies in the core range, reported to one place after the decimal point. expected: 5.9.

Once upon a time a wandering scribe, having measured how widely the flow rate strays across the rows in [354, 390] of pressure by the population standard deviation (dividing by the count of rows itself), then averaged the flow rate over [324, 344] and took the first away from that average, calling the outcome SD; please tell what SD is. 5.36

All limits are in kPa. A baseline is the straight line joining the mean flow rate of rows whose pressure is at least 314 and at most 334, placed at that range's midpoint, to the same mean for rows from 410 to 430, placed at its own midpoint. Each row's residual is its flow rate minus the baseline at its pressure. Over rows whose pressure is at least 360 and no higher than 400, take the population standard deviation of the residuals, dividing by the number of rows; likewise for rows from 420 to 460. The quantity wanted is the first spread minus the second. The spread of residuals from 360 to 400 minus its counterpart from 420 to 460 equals 0.11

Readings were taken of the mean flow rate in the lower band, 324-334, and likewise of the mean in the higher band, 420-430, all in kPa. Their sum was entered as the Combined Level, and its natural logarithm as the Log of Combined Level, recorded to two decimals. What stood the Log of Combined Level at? 2.38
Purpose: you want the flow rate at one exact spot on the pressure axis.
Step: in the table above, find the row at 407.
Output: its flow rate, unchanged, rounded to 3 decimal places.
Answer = 5.379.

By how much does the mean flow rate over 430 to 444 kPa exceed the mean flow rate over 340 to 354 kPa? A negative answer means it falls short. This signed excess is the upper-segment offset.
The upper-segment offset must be -0.8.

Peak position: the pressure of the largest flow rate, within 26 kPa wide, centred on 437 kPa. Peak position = 442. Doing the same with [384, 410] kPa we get 397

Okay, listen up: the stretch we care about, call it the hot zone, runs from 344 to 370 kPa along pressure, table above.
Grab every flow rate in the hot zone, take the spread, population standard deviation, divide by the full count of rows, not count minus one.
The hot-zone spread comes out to 0.30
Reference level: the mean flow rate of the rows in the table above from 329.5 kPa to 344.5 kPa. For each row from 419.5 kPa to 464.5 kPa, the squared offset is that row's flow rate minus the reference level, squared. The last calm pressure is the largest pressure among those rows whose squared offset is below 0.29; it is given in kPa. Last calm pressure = 452 kPa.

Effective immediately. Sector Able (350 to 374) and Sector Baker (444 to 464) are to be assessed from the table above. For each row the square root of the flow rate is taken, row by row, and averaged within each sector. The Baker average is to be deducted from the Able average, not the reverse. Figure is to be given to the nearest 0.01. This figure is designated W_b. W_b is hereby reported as 0.15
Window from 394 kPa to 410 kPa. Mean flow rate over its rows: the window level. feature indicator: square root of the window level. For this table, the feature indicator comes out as 2.31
